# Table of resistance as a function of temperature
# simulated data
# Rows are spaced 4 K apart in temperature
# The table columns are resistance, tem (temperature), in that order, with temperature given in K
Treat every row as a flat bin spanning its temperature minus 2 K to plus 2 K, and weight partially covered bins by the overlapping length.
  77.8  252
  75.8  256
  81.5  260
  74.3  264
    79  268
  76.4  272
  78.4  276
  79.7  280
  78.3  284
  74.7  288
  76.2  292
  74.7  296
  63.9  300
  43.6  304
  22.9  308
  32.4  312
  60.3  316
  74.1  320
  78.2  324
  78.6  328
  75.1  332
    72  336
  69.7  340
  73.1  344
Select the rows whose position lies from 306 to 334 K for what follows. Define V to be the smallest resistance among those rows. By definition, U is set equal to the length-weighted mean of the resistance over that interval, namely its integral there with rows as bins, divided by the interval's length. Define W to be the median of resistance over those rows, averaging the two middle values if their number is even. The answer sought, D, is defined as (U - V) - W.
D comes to -37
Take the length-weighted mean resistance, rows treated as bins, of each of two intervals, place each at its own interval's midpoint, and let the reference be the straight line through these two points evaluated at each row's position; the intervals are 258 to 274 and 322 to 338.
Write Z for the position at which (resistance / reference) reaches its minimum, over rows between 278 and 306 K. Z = 304 K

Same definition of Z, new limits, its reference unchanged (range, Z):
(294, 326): 308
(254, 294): 264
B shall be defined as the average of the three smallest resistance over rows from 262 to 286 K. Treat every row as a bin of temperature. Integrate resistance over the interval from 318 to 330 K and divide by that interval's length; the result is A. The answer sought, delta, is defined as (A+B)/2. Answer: 77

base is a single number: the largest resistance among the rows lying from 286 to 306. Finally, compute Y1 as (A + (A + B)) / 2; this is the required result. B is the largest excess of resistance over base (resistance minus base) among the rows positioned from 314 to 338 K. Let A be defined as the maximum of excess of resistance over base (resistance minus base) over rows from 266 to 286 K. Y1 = 4.7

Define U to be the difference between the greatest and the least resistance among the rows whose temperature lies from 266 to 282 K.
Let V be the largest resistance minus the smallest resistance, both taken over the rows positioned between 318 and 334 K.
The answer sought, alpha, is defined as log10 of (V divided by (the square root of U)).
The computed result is 0.4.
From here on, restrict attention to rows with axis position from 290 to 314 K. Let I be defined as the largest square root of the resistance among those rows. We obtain 8.73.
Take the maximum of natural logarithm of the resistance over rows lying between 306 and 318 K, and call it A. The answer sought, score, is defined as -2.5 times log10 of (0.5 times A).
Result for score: -0.779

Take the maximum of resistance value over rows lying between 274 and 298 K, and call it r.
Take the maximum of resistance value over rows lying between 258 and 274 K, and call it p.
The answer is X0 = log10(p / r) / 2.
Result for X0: 0.005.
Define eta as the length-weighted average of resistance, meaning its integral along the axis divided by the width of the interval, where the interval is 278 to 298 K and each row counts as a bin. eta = 76.7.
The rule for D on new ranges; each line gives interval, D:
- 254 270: -74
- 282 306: -50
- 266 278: -77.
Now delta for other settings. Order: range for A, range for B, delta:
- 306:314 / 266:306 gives 44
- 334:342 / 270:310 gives 57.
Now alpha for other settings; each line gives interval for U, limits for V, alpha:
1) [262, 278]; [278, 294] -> 0.4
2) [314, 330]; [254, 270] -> 0.2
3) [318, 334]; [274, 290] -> 0.4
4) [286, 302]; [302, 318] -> 1.0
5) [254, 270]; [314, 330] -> 0.8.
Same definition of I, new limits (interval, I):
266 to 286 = 8.93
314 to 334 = 8.87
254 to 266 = 9.03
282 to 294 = 8.85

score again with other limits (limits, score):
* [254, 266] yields -0.856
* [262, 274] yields -0.848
